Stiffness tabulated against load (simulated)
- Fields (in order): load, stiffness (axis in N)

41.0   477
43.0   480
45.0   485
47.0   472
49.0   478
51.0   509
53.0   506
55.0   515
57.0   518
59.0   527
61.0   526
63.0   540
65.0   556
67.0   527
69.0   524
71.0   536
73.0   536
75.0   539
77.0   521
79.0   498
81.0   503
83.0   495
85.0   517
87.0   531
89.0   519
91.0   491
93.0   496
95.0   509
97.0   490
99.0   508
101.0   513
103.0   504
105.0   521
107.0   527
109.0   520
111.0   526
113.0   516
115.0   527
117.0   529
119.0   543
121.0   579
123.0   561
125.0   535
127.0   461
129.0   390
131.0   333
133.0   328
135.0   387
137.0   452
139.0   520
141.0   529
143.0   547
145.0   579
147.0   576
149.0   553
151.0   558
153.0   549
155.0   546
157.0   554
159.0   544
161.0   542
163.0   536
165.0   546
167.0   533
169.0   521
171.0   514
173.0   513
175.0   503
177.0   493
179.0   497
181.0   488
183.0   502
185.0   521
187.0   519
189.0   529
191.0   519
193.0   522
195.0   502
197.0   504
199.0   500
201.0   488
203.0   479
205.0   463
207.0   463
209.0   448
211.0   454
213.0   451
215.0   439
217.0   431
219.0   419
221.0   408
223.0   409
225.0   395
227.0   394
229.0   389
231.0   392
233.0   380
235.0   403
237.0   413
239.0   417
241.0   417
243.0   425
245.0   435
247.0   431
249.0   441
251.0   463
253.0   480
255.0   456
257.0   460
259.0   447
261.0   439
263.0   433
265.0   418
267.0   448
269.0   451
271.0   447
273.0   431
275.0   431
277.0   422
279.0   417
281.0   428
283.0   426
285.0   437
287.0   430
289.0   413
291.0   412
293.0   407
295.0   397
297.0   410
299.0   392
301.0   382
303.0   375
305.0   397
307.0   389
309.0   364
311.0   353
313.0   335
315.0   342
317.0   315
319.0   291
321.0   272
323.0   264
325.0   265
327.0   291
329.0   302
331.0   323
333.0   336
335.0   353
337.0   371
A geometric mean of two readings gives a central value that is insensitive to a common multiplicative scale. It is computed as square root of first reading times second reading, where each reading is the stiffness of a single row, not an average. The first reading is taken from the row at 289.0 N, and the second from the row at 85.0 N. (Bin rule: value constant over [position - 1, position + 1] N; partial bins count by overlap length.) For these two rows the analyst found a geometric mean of 462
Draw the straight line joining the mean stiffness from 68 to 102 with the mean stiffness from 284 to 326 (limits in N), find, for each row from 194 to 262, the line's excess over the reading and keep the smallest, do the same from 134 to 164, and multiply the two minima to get 8599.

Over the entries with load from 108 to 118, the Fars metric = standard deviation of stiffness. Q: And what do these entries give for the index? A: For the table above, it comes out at 5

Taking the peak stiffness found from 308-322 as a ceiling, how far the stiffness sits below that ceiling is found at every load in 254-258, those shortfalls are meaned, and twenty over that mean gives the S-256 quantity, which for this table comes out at -0.213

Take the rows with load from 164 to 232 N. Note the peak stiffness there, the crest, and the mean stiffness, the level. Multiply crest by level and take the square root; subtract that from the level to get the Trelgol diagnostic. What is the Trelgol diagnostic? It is -34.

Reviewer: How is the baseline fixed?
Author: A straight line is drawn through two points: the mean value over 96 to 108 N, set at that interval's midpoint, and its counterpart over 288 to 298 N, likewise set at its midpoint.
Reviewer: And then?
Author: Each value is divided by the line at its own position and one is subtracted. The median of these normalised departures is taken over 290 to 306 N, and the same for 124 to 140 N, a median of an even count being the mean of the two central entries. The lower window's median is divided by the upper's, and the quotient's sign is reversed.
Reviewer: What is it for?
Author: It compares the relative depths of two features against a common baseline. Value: -8.5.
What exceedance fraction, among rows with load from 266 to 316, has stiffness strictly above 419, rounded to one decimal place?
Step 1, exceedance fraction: 0.4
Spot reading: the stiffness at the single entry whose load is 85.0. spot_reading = 517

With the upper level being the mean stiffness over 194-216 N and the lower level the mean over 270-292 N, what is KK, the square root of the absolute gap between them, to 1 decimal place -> 6.7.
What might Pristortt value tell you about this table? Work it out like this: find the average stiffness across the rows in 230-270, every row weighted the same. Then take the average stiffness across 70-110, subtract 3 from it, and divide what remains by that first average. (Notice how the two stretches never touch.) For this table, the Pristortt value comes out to 1.18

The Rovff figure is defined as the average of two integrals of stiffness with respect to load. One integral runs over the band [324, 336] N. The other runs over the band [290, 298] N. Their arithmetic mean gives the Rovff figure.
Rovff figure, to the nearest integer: 3496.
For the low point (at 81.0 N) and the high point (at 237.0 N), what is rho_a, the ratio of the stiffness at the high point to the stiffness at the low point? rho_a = 0.82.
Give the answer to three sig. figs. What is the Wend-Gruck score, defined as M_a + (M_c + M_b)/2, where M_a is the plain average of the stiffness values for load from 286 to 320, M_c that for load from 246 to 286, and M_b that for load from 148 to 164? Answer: 871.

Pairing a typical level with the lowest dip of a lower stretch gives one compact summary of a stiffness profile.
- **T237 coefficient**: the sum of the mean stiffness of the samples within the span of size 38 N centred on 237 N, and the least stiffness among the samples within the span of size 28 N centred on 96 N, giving 909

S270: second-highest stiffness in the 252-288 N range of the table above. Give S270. 460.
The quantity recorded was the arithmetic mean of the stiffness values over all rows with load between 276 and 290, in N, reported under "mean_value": 425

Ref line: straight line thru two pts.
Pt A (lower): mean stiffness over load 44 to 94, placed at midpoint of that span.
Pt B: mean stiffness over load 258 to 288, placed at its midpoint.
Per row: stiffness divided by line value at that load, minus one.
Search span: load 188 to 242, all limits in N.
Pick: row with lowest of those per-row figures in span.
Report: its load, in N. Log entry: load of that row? 233.0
